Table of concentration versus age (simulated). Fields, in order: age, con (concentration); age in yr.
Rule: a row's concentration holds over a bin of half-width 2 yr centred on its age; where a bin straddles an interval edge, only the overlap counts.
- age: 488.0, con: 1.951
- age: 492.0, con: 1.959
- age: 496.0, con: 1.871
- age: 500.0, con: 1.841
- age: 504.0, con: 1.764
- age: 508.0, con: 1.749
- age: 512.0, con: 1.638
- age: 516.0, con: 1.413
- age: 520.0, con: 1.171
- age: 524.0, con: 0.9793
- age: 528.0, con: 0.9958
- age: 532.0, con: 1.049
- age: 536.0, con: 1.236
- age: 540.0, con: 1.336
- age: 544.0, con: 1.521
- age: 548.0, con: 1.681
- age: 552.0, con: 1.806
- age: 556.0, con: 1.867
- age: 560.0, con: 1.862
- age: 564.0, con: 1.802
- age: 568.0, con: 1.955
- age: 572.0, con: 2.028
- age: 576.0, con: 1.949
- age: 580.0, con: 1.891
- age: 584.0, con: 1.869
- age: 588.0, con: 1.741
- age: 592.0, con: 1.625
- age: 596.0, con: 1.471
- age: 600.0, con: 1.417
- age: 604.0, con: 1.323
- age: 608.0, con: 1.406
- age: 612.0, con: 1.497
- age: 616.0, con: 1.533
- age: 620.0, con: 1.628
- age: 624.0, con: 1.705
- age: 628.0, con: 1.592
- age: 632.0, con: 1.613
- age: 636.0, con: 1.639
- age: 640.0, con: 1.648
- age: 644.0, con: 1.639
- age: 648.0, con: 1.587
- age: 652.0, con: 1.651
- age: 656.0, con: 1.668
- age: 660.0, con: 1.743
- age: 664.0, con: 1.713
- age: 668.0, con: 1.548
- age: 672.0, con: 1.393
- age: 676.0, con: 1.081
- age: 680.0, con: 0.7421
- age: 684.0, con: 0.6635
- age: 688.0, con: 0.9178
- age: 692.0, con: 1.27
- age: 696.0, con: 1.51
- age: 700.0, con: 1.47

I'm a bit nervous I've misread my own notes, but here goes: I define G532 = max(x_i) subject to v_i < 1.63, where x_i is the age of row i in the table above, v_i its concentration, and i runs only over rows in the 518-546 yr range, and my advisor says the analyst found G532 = 544.0 yr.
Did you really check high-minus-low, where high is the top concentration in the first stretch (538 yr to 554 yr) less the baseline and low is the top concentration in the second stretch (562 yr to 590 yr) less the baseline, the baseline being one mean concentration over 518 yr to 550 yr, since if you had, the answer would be -0.22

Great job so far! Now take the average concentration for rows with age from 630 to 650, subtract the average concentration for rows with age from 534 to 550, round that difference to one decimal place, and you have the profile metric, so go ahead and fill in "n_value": 0.2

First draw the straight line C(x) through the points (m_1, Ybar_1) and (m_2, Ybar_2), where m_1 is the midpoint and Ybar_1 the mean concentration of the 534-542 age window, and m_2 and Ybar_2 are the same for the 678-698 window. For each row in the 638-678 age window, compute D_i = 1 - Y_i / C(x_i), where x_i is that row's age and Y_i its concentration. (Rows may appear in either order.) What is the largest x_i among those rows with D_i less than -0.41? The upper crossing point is 668.0 yr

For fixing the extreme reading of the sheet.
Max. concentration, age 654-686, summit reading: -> 1.743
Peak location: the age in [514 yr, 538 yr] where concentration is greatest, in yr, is 516.0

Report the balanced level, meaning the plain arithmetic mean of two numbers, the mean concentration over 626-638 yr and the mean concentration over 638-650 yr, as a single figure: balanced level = 1.62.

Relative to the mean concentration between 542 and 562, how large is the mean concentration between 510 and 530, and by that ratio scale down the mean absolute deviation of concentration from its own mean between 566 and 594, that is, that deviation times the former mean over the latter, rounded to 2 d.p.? 0.15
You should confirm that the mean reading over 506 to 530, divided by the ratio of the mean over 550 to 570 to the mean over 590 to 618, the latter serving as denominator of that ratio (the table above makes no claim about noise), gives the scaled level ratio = 1.05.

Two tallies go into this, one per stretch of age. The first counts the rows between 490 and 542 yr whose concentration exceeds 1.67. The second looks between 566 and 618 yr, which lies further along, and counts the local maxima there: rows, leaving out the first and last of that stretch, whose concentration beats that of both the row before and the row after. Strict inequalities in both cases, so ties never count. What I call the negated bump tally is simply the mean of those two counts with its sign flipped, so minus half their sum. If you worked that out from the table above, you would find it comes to -3.0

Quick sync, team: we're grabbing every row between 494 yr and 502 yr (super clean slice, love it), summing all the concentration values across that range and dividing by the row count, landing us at 1.9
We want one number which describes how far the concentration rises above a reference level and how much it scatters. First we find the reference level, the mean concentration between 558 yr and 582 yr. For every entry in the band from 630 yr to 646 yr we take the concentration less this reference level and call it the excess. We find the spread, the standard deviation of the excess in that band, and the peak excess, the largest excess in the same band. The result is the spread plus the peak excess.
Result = -0.25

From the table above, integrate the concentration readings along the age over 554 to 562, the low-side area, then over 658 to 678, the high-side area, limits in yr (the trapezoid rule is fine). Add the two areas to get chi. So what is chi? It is 44.8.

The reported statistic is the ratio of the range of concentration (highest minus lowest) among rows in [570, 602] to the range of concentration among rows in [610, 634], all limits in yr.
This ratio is 2.9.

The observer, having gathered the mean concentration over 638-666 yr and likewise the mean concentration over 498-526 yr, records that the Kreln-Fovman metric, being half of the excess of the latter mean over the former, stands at -0.1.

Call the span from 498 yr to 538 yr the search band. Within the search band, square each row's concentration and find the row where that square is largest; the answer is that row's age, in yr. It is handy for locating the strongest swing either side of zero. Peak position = 500.0 yr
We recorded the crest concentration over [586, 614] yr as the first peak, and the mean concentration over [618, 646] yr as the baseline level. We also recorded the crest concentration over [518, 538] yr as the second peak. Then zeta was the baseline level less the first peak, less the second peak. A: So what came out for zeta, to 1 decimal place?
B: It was -1.3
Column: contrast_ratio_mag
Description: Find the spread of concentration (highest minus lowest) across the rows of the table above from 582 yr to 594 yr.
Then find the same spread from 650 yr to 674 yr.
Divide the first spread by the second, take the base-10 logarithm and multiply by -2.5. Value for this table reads 0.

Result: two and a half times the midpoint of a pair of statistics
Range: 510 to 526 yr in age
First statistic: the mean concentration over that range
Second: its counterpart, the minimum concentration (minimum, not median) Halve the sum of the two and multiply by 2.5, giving 2.8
